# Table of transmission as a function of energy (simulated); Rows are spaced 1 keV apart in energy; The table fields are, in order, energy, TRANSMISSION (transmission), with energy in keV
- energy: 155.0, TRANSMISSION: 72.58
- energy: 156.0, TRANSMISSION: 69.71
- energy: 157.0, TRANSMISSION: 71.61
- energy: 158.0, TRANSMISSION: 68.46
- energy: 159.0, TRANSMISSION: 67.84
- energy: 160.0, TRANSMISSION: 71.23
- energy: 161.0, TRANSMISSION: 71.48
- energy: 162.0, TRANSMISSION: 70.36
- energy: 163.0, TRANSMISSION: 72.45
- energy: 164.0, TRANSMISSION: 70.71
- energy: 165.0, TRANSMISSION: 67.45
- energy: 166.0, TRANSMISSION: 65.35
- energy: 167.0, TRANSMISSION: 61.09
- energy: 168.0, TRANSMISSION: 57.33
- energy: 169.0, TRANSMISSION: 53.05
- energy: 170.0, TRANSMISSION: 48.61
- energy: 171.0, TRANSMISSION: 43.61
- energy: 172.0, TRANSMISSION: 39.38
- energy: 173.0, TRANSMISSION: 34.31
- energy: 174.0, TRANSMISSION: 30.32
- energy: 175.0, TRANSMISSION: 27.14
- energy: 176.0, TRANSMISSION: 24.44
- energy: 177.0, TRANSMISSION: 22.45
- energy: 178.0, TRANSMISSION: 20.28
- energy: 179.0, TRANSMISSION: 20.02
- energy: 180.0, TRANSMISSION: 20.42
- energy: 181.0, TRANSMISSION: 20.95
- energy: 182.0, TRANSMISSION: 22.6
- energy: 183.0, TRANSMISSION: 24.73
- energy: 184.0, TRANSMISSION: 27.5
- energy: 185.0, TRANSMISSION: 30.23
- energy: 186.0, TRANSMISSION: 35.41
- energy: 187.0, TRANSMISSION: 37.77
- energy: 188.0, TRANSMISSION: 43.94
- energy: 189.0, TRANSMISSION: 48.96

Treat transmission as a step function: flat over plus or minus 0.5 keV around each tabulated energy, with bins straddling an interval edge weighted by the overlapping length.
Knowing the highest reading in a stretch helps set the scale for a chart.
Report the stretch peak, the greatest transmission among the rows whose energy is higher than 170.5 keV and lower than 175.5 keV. 43.61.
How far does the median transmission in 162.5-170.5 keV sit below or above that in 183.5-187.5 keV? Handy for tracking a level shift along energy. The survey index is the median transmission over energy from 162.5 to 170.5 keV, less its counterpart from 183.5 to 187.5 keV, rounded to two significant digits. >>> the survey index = 30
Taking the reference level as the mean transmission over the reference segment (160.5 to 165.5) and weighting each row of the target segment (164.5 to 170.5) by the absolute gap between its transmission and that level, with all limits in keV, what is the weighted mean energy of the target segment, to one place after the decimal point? 168.5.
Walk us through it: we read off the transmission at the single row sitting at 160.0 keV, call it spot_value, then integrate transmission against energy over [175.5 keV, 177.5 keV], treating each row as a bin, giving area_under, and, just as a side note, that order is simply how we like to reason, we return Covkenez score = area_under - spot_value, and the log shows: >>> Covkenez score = -24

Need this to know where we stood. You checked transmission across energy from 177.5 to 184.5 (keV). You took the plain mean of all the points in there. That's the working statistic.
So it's 22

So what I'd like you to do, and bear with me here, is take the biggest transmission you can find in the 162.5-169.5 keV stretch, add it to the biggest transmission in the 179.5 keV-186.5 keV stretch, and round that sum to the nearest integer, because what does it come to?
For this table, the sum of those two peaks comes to 108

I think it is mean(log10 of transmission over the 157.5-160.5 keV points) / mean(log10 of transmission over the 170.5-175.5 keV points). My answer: 1.20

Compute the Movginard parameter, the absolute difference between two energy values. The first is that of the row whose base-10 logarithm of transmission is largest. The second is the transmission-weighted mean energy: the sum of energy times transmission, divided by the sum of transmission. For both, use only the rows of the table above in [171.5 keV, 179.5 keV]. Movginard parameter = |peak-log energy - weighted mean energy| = 3.0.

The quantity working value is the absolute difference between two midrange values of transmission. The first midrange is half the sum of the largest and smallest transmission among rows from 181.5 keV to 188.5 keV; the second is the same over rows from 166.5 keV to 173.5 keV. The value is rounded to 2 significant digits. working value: 14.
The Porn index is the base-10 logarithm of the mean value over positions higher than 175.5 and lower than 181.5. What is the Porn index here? 1.3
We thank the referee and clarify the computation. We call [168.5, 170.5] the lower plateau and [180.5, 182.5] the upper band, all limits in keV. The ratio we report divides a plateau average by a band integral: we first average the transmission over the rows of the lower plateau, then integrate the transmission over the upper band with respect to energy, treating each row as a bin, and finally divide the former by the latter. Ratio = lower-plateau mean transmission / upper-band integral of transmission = 1.2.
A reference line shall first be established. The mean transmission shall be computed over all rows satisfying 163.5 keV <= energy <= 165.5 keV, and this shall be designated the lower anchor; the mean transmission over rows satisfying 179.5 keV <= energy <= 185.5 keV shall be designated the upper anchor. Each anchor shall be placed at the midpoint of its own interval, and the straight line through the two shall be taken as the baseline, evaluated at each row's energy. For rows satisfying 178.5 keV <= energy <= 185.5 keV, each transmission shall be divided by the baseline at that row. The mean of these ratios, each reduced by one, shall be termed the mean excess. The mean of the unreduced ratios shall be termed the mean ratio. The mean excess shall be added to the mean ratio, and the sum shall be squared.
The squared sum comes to 1.0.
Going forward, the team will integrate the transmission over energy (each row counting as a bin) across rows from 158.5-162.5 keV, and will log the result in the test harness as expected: 281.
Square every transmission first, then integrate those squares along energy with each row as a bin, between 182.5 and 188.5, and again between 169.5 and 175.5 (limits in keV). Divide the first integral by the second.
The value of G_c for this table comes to 0.80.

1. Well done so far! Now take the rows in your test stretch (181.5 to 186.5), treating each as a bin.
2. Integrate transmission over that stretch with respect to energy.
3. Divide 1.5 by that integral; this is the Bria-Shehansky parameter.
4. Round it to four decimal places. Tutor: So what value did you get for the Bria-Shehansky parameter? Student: 0.0107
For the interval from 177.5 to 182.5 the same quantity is 0.0144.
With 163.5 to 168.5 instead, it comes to 0.0047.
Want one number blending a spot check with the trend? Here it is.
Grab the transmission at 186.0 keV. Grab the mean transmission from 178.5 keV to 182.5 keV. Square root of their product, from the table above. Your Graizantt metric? 27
